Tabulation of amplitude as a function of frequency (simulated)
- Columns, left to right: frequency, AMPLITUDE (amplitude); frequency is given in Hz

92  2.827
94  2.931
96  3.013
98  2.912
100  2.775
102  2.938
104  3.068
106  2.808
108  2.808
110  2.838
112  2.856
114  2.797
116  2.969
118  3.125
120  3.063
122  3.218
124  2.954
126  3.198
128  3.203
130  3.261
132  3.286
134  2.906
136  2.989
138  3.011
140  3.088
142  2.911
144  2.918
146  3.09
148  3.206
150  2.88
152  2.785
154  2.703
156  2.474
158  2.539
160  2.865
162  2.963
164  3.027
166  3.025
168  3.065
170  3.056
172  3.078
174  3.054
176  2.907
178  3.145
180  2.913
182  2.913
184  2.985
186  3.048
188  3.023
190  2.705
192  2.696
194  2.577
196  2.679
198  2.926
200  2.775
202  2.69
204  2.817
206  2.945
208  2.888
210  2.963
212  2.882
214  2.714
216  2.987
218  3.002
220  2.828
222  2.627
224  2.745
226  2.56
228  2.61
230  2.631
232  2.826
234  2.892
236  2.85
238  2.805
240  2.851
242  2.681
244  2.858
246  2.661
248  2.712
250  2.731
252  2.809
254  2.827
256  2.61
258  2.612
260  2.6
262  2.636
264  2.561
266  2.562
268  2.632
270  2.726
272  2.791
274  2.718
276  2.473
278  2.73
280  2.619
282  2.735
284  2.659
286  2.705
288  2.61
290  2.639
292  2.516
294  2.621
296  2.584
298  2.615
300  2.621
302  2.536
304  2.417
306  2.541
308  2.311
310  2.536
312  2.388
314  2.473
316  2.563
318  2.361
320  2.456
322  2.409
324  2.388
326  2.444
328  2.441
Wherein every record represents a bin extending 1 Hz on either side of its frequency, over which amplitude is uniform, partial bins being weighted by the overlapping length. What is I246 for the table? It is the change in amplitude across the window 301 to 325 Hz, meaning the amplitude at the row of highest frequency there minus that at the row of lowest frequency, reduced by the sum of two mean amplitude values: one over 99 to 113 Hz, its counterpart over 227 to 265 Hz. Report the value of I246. -5.7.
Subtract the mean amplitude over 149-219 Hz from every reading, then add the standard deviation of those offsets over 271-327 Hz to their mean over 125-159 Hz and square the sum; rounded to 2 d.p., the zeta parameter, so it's 0.05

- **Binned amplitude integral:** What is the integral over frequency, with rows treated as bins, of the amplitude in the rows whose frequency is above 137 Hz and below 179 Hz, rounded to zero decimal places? 124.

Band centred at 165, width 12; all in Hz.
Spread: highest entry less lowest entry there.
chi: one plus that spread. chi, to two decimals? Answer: 1.20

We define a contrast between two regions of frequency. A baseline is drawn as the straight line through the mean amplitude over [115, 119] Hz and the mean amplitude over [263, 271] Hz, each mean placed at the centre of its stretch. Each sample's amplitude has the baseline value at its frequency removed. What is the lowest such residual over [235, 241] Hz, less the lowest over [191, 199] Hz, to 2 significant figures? 0.35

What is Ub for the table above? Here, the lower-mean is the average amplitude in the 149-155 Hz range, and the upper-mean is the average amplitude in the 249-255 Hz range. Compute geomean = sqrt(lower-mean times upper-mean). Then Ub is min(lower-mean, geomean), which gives 2.79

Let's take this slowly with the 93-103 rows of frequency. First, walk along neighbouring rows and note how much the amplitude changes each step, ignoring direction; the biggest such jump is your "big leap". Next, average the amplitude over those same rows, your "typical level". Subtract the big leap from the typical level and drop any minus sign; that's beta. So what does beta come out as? 2.75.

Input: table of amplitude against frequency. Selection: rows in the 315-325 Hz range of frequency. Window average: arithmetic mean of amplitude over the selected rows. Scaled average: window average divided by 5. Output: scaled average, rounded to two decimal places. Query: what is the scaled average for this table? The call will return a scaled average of 0.49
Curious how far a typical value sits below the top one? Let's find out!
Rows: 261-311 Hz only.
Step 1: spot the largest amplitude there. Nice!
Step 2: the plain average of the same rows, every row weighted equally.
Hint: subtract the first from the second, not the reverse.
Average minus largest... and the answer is -0.187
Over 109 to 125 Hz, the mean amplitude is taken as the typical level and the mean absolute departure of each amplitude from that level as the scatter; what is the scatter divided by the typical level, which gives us 0.040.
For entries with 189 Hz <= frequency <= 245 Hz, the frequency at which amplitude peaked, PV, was 218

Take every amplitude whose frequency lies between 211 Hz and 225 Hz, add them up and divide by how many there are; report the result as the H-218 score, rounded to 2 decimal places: 2.83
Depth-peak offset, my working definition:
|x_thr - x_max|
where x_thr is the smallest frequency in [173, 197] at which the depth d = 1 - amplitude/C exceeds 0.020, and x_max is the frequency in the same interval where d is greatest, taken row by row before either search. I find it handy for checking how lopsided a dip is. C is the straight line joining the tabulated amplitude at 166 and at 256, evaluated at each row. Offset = 18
